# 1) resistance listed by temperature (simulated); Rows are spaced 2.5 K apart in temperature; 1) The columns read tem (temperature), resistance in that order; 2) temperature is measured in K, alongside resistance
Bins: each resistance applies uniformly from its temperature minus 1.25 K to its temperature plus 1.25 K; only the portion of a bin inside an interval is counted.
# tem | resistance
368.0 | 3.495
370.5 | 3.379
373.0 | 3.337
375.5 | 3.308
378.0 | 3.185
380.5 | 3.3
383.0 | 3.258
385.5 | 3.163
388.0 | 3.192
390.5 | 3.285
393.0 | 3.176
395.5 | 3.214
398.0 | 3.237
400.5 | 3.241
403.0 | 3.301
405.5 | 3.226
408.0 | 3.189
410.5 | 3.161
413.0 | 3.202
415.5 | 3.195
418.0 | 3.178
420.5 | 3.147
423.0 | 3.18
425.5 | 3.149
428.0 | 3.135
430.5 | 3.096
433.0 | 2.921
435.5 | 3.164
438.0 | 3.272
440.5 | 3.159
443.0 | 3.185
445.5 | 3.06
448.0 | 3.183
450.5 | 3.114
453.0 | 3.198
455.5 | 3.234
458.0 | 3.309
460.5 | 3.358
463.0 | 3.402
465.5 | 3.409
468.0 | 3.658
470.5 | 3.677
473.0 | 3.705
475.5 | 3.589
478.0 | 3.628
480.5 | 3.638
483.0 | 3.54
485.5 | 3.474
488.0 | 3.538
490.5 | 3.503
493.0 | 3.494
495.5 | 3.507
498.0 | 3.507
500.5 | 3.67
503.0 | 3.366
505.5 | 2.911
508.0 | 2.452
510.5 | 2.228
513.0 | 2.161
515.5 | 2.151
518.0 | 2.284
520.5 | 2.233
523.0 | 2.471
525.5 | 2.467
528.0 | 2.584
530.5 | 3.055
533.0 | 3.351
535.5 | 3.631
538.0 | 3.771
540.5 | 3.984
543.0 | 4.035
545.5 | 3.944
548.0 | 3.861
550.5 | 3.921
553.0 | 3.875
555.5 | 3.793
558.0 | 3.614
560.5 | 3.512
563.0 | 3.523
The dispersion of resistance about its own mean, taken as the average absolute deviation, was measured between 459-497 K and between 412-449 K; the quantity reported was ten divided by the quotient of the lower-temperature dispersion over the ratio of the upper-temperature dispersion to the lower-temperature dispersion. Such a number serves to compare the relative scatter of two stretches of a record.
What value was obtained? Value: 331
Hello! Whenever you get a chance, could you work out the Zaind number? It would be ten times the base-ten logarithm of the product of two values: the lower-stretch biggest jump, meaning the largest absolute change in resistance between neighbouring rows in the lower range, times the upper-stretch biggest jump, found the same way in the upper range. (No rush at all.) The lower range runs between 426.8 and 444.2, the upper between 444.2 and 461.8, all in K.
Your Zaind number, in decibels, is -15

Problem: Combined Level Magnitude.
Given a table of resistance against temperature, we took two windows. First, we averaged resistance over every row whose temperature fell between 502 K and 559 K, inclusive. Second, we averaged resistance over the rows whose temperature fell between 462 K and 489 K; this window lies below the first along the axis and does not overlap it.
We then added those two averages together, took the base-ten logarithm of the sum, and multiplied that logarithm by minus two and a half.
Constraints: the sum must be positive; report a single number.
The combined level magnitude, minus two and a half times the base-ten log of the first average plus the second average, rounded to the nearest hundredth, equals -2.07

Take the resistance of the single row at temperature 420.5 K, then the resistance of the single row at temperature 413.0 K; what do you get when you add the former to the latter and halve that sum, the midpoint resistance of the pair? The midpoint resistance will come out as 3.17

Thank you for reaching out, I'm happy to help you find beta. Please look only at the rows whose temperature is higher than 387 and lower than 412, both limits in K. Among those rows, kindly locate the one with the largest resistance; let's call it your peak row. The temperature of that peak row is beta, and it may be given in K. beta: 403.0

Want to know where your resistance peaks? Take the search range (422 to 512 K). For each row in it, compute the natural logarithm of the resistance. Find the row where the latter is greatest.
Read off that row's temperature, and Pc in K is 473.0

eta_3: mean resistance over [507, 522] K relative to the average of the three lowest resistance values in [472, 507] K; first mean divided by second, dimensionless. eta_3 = 0.69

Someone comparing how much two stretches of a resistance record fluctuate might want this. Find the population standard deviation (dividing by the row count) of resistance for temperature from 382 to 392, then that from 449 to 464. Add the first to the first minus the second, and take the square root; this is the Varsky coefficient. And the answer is 0.014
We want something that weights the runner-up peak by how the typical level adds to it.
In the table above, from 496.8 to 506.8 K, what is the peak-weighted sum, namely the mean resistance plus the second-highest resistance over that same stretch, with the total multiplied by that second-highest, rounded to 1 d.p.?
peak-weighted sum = 24.1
